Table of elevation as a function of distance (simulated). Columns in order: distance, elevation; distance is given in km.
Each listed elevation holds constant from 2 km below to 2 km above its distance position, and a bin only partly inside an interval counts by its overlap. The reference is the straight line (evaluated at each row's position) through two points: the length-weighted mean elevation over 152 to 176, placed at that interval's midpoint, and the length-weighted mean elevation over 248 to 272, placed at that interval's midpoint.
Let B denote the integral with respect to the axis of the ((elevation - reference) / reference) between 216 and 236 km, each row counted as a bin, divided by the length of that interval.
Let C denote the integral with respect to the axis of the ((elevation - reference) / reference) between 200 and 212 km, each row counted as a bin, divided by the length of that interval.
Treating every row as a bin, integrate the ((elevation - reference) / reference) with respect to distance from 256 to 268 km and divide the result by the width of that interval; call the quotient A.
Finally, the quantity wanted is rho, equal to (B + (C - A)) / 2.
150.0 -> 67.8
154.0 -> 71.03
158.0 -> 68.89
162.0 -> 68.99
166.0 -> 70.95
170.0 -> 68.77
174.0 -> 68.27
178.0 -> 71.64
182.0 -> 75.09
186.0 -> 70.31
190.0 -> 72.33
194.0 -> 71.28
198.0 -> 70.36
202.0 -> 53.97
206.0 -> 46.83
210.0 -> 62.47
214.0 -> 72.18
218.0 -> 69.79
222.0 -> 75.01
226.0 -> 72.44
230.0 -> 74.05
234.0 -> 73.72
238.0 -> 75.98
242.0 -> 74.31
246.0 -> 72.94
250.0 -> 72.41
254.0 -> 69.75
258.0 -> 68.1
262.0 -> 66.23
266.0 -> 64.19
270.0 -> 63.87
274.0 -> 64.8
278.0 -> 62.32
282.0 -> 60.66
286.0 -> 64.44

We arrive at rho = -0.059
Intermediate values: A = -0.02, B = 0.07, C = -0.21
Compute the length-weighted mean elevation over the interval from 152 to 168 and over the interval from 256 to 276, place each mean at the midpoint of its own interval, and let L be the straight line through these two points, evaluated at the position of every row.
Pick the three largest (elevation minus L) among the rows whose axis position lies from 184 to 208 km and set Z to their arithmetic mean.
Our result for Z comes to 3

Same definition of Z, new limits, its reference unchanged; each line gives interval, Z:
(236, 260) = 8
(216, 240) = 8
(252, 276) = 2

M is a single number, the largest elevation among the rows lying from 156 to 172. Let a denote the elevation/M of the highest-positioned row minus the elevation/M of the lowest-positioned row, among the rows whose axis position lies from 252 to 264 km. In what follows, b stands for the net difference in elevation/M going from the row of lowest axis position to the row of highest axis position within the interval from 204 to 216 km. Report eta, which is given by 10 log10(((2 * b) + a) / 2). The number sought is -5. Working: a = -0.050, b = 0.36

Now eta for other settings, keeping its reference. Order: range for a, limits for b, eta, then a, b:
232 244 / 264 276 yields -19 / 0.008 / 0.01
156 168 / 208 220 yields -9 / 0.029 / 0.10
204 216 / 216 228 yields -7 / 0.357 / 0.04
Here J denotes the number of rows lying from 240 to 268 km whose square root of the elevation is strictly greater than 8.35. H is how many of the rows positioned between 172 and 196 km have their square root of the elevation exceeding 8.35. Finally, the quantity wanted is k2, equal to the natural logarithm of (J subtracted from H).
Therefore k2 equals 0.0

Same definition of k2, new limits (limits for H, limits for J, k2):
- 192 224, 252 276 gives 1.4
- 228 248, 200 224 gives 0.7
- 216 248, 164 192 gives 1.1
